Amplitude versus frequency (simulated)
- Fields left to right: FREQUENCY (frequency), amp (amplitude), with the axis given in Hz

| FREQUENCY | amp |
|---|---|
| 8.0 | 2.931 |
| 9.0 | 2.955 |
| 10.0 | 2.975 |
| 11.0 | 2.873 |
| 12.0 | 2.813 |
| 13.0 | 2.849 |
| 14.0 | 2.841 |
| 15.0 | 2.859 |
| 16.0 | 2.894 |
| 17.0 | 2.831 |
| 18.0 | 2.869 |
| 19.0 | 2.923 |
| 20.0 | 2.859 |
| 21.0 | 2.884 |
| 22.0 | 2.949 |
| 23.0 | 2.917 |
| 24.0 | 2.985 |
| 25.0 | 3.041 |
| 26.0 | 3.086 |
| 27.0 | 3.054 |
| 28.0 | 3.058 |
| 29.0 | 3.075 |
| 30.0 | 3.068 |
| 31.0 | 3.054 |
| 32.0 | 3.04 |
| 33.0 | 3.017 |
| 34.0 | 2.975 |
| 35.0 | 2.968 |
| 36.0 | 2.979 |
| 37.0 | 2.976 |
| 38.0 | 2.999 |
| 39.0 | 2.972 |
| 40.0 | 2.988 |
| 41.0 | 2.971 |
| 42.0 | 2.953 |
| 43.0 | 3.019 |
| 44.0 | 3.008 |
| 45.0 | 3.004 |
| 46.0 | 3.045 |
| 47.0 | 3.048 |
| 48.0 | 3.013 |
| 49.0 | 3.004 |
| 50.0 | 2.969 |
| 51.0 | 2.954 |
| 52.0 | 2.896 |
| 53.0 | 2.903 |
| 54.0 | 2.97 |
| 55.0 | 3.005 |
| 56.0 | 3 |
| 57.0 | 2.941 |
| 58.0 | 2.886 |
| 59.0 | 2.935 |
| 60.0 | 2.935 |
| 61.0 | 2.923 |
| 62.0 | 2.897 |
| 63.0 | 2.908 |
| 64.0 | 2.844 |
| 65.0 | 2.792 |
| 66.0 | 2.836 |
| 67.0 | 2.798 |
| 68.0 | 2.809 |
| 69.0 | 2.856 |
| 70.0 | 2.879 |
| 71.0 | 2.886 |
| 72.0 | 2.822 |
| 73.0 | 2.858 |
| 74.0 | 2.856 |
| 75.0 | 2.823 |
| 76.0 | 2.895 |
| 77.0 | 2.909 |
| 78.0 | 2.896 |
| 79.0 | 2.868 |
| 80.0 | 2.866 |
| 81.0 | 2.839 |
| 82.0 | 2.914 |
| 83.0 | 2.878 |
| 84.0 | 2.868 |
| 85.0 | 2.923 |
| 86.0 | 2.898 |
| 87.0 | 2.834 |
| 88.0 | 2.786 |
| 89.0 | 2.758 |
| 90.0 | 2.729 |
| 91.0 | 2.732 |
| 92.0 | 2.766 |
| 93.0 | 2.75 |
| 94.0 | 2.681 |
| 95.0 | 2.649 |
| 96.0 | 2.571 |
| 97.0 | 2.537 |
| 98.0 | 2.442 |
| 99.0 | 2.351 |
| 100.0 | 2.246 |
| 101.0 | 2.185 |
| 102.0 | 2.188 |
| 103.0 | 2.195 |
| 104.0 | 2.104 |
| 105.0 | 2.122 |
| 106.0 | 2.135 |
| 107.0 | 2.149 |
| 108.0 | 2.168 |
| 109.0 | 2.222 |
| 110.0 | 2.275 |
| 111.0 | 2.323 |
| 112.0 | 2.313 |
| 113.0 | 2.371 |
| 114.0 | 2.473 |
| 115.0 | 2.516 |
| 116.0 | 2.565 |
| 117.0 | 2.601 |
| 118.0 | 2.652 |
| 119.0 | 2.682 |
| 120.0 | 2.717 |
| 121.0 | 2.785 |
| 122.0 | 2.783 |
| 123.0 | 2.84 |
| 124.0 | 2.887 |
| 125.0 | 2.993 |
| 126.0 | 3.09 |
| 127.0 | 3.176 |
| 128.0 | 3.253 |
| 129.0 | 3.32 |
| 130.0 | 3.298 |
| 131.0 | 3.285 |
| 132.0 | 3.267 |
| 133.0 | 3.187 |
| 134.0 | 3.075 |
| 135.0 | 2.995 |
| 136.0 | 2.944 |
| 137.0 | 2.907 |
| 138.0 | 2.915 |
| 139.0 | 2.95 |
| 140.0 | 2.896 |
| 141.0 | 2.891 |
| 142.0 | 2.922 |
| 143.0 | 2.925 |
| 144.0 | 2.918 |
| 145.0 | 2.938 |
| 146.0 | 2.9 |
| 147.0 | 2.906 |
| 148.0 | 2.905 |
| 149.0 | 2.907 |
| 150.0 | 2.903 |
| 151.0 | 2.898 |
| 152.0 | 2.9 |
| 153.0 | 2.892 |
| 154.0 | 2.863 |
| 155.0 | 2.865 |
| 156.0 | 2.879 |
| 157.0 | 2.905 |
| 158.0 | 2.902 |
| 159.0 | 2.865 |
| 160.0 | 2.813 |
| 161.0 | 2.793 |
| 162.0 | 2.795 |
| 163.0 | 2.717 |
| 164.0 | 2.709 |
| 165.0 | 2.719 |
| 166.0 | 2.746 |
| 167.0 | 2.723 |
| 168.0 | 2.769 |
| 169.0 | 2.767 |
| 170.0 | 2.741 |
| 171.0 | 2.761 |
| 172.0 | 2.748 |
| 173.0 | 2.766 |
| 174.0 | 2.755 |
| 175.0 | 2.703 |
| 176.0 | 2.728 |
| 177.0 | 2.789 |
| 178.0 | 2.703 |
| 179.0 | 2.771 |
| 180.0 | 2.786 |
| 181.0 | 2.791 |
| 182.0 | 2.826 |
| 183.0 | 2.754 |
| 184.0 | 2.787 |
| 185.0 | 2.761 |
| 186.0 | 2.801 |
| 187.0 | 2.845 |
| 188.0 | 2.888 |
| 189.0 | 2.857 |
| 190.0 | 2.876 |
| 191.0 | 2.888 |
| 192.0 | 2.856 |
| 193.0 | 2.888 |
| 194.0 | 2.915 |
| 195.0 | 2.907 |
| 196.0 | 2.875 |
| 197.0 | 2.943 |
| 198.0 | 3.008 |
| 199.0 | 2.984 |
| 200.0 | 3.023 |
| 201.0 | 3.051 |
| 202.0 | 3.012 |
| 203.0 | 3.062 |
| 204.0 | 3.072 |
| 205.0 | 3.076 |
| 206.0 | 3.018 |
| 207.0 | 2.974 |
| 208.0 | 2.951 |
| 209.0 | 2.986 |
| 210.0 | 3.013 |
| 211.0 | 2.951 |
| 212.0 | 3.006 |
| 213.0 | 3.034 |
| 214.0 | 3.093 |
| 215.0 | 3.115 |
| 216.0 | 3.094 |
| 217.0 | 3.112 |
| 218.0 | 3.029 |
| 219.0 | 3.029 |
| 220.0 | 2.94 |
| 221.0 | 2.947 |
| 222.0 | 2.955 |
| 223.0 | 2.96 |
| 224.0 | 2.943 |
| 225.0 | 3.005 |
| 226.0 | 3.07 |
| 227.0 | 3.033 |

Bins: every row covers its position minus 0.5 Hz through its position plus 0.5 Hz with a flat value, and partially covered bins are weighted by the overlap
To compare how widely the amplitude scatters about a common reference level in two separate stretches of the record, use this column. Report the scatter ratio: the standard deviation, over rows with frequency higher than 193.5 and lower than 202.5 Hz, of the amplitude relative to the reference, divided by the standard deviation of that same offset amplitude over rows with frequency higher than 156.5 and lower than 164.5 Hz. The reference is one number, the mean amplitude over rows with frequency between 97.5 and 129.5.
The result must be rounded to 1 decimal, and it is 0.8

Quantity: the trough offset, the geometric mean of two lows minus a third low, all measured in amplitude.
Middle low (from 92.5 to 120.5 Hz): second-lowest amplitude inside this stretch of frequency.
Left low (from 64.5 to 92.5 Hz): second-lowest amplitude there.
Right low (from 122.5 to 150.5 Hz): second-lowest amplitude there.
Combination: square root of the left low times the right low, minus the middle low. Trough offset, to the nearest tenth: 0.7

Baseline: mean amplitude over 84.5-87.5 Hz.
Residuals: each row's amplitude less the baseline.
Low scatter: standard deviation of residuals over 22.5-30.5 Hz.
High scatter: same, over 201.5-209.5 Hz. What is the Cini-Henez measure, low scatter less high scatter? 0.01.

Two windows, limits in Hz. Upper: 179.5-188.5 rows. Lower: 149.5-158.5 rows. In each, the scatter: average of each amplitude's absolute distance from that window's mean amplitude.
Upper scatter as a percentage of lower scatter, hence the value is 235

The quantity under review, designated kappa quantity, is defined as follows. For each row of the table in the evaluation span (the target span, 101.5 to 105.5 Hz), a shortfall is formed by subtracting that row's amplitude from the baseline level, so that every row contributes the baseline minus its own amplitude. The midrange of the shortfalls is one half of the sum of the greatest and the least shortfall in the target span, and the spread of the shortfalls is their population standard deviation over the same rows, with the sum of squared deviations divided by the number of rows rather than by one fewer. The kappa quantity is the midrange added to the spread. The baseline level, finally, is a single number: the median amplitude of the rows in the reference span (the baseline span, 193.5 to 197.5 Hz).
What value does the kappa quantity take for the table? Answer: 0.80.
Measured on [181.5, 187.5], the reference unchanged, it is 0.14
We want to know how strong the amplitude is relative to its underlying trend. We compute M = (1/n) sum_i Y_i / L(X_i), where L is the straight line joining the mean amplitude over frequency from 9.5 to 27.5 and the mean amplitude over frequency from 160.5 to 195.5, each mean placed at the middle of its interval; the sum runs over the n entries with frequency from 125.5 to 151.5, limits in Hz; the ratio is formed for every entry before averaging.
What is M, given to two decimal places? 1.07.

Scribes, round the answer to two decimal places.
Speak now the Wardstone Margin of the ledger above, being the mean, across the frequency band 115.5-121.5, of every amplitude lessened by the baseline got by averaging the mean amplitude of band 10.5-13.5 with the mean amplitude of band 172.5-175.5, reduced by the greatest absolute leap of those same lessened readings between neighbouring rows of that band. -0.19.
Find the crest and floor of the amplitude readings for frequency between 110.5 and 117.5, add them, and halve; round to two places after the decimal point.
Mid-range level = 2.46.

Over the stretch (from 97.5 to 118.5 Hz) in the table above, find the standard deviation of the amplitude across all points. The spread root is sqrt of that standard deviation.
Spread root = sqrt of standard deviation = 0.41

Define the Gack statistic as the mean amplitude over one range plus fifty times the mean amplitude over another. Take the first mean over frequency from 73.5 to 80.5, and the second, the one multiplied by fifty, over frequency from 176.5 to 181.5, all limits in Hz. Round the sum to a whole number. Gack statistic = 141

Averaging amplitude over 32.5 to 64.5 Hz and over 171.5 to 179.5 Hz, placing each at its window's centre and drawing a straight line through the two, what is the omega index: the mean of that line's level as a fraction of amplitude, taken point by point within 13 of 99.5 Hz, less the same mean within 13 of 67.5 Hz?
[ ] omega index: 0.18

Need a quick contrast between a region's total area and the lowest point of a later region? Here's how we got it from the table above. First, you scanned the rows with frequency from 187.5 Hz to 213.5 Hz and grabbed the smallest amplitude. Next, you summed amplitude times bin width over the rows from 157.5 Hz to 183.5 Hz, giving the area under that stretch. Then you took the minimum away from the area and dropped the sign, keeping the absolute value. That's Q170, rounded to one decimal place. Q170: 69.1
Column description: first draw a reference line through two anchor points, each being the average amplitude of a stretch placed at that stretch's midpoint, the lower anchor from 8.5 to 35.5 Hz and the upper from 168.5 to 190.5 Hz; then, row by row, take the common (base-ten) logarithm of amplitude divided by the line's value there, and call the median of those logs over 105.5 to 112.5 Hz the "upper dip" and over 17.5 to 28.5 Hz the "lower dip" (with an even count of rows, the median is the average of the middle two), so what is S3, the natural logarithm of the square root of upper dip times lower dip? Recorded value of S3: -4.9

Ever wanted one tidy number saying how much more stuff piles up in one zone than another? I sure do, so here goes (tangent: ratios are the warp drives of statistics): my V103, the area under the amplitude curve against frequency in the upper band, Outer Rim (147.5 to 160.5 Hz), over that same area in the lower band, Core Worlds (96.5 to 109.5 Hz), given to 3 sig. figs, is 1.29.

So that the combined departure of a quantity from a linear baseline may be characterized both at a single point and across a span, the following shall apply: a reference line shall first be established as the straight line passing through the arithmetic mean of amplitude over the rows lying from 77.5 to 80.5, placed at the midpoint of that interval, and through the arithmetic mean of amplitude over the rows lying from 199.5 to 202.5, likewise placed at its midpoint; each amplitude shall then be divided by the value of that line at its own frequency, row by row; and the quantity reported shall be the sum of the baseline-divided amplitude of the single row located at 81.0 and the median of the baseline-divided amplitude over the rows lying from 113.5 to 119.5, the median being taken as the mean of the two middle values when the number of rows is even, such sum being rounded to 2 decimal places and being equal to 1.87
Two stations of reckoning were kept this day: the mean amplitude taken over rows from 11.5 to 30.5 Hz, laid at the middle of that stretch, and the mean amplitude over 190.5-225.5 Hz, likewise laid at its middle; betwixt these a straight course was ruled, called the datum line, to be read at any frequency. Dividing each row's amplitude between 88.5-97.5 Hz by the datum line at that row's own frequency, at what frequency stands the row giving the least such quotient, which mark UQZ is 97.0 Hz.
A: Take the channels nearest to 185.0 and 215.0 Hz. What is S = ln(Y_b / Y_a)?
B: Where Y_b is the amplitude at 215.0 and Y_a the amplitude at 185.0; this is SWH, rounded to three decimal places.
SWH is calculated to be 0.121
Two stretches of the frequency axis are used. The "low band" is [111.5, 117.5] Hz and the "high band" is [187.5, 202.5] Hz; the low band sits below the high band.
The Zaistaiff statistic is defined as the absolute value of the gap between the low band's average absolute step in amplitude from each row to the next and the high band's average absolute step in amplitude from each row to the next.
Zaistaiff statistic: 0.0250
